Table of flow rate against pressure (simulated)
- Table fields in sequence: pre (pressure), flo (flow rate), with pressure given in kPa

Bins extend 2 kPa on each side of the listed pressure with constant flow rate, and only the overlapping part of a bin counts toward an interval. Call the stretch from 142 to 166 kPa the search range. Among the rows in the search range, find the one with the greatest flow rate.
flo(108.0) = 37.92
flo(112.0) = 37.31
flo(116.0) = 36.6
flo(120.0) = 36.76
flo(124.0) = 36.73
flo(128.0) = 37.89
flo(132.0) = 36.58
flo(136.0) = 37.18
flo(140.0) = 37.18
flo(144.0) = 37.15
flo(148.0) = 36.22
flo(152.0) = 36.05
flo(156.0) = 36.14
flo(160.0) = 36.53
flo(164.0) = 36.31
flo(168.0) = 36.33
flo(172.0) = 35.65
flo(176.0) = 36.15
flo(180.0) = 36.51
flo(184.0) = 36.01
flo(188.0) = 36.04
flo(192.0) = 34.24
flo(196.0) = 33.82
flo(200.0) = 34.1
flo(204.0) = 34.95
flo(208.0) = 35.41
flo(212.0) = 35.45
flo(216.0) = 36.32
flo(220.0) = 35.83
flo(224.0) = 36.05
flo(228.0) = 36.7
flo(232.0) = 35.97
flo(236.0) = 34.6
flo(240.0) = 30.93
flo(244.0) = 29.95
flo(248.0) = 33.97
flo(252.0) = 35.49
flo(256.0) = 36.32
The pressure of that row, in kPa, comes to 144.0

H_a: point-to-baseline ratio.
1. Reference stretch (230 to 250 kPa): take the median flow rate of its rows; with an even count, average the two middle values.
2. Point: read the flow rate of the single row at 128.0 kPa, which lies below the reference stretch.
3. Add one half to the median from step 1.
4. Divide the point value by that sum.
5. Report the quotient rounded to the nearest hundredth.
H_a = 1.10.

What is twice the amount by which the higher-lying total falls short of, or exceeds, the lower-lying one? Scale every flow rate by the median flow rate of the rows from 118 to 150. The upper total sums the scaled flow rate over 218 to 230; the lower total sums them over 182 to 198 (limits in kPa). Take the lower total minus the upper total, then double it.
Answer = 2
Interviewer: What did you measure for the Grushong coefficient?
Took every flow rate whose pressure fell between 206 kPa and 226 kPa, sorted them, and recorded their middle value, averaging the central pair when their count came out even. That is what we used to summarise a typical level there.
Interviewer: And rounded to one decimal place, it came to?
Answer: 35.8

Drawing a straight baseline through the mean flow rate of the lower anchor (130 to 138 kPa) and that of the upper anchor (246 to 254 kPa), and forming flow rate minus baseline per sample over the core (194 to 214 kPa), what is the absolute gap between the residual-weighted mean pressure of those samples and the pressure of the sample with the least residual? 2.9 kPa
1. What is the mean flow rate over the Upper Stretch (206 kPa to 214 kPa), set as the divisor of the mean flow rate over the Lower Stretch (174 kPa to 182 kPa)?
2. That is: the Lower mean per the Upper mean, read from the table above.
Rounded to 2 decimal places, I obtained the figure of 1.03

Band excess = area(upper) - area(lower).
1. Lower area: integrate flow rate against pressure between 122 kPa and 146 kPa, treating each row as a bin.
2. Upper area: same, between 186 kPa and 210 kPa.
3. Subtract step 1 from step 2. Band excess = -57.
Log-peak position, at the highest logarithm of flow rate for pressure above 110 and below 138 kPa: 128.0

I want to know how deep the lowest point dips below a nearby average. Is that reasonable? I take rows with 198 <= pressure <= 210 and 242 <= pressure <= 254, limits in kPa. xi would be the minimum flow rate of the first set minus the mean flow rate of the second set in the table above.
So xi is 1.0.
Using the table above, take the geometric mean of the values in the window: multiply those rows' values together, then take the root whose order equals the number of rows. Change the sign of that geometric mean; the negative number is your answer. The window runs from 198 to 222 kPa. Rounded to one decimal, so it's -35.3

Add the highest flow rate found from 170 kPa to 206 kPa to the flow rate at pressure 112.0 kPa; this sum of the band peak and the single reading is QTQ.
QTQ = 73.8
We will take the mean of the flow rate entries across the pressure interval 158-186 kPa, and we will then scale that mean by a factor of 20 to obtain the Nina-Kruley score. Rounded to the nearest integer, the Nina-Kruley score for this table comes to 724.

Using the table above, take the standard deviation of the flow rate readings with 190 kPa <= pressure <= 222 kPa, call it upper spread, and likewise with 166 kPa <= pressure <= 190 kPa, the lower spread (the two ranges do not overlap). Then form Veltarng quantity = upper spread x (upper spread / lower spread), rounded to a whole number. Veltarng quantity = 3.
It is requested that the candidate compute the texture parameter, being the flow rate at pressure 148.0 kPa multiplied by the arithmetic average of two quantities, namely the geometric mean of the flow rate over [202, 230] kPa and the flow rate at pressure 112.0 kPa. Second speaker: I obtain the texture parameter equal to 1324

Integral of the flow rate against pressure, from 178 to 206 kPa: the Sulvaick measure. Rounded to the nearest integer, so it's 983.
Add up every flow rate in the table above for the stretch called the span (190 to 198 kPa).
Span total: 68.1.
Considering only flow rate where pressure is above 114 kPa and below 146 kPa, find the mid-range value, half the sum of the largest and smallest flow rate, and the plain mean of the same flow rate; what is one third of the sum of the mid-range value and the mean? 24.7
